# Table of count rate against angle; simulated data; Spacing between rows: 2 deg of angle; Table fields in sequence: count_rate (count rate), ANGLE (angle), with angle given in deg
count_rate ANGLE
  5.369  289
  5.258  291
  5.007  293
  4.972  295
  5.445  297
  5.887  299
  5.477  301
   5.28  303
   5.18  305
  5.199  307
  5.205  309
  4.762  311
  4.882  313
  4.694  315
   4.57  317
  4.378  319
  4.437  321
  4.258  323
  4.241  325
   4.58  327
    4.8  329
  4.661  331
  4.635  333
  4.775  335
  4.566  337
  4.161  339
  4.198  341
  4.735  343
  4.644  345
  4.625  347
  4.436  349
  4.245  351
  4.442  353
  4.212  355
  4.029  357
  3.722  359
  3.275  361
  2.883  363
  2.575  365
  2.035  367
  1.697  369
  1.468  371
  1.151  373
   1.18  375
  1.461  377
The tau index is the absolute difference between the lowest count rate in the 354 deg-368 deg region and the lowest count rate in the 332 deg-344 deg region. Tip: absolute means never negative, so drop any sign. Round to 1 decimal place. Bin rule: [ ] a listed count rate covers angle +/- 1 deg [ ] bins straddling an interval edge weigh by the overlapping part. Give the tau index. 2.1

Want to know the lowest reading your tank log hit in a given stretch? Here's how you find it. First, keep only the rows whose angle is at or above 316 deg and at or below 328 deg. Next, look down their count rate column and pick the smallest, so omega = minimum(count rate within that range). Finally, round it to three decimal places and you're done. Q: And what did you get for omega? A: 4.241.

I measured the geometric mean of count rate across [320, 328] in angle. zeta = 4.4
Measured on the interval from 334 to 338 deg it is 4.7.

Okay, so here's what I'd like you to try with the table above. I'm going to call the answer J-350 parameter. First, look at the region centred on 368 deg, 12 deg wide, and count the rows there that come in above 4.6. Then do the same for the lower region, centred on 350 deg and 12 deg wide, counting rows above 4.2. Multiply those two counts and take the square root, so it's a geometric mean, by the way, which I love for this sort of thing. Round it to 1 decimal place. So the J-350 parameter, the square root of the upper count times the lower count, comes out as 0.0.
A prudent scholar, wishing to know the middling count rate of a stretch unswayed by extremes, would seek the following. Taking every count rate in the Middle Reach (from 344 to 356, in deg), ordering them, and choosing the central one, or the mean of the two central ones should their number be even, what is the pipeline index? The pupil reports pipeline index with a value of 4.44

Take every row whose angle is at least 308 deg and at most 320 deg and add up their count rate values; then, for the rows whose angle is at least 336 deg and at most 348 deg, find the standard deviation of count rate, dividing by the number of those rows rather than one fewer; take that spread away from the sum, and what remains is 28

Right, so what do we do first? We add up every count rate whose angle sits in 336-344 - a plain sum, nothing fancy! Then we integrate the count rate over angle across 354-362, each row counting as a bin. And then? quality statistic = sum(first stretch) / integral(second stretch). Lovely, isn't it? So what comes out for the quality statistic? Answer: 0.58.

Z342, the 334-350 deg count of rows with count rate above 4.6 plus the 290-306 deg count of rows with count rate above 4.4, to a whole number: 12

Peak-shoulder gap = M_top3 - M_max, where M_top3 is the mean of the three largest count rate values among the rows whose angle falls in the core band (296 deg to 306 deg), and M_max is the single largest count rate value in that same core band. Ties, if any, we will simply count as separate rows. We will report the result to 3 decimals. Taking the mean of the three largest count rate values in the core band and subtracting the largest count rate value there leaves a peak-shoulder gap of -0.284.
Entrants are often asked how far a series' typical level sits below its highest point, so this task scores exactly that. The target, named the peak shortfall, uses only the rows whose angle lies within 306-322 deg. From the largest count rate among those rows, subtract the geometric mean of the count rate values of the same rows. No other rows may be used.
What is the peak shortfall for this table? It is 0.45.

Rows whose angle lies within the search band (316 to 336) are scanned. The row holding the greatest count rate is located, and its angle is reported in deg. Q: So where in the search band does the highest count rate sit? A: 329 deg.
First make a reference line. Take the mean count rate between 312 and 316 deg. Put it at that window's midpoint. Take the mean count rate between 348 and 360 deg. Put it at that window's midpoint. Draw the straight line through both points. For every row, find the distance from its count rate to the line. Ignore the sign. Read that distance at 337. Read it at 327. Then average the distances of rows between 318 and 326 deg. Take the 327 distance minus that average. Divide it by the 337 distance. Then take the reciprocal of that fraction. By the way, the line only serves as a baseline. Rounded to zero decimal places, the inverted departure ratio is 0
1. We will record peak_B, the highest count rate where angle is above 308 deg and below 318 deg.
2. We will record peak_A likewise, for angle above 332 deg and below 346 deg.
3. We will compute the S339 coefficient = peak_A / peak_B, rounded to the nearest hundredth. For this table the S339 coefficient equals 0.92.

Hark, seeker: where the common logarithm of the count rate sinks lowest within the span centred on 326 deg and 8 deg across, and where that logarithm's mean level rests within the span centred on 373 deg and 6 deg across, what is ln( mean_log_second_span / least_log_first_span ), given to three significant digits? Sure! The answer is -1.84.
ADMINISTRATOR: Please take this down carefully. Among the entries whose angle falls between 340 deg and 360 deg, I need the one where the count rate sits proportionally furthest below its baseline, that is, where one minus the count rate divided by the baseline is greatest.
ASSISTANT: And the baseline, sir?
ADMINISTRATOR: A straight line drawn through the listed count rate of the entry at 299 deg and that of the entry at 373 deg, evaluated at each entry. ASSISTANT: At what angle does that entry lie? 341 deg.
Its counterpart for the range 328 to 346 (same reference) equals 329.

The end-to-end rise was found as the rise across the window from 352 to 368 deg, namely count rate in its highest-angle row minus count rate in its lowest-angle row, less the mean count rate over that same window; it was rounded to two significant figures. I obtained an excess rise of -5.8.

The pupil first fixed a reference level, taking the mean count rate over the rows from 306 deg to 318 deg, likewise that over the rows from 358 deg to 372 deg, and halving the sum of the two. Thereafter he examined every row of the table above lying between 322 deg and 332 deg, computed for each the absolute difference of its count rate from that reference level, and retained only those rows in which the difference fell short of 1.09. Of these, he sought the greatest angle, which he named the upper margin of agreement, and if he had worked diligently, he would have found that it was 331 deg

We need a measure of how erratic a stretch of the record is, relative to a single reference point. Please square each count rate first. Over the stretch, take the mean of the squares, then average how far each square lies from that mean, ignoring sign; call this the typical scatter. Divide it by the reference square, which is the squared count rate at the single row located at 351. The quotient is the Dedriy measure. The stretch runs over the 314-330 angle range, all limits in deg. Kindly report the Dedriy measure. 0.083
